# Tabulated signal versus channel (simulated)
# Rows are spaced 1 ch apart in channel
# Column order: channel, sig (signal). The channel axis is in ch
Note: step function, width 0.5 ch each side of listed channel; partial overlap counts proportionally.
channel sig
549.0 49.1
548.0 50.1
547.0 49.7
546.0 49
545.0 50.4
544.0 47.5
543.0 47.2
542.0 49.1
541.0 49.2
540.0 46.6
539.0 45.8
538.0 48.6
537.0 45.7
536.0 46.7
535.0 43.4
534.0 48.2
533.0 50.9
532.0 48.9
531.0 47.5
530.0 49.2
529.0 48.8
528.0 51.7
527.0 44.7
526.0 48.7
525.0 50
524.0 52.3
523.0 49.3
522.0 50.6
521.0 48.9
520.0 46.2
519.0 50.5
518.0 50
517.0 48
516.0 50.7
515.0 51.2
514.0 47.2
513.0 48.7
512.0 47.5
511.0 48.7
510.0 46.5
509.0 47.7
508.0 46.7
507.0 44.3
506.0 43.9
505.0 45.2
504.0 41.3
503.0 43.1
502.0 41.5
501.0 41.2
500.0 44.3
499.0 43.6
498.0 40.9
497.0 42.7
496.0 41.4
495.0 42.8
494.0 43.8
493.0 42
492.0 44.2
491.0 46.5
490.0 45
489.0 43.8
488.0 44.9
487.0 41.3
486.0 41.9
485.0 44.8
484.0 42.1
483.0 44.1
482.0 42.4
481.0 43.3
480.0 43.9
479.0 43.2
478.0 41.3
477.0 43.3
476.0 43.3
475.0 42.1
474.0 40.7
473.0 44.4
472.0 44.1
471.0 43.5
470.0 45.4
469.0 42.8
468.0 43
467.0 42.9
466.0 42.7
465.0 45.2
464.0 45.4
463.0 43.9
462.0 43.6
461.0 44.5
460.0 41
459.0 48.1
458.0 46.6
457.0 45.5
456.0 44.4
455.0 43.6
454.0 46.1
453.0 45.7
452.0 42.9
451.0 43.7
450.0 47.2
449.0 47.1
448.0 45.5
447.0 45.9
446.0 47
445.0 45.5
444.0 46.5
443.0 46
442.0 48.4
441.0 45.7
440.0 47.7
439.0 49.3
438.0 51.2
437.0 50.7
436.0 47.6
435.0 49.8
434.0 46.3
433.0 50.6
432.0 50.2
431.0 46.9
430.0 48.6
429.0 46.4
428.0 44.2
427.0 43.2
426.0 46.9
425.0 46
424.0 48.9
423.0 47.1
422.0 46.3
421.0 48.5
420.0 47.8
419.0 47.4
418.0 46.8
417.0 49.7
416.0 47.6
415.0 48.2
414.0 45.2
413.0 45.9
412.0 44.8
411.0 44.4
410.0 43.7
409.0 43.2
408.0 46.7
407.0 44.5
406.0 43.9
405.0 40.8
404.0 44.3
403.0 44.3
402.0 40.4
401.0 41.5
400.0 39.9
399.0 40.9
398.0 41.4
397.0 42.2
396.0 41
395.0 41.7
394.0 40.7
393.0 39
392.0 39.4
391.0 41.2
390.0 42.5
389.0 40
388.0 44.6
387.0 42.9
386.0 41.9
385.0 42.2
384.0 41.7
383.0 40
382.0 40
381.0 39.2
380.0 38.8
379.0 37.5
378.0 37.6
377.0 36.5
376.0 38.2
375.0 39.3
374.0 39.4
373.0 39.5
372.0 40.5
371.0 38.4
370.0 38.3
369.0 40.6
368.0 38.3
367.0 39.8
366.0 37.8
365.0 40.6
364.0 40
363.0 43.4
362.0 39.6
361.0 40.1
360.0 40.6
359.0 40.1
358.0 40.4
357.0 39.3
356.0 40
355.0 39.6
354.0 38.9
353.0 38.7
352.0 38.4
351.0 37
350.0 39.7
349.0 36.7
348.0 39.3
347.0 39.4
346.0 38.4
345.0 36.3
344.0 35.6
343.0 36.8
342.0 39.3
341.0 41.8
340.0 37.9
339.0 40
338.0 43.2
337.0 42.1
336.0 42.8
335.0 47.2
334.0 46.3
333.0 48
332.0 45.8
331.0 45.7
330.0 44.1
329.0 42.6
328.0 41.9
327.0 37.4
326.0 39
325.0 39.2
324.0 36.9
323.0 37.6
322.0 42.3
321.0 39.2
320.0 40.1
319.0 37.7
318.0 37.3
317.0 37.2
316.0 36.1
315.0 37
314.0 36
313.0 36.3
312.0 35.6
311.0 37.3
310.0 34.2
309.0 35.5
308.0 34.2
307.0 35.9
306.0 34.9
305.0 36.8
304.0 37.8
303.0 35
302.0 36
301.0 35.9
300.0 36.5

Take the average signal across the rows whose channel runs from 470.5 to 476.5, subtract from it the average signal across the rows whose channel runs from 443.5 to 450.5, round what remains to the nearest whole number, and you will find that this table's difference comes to -3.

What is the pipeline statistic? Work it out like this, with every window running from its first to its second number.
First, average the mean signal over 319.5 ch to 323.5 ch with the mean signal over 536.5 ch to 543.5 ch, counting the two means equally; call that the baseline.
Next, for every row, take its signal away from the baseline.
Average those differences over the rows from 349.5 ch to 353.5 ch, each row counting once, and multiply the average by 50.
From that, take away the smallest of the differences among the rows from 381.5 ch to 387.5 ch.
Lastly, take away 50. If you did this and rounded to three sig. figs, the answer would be 208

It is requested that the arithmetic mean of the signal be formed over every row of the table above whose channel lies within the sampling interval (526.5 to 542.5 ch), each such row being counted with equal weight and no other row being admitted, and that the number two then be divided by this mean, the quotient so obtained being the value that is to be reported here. 0.0418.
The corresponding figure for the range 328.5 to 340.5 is 0.0457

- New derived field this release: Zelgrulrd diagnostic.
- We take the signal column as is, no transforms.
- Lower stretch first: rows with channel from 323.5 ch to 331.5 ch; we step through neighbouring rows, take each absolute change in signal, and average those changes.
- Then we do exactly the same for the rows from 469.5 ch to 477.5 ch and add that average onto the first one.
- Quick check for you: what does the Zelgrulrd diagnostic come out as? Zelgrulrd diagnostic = 3.1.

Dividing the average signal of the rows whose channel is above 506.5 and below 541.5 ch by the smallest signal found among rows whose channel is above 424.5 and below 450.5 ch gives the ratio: 1.117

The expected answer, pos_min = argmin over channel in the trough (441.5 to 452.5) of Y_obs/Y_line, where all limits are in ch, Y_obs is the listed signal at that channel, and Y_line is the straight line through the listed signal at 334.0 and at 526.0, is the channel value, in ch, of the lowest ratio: 452.0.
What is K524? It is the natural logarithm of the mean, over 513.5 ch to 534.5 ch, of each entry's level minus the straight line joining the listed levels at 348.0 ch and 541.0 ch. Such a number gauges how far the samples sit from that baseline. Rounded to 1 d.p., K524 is -0.1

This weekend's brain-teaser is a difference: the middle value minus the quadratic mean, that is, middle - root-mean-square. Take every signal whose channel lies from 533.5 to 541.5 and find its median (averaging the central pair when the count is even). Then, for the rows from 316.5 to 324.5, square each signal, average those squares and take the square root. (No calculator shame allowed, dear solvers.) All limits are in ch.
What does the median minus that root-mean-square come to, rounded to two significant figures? 8.1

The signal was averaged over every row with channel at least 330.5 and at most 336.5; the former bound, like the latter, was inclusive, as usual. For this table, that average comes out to 46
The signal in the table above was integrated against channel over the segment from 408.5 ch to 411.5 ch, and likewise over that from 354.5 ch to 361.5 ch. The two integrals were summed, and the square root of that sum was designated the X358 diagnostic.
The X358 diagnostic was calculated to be 20.3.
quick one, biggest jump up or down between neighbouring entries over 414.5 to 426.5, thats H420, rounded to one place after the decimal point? 2.9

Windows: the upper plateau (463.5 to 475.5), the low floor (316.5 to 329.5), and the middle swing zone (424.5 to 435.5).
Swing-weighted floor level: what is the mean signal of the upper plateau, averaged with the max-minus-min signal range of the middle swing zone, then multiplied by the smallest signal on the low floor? 939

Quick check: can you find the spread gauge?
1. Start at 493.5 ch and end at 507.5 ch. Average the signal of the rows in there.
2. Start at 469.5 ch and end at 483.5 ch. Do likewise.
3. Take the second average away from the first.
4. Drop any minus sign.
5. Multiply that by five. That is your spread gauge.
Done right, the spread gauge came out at 2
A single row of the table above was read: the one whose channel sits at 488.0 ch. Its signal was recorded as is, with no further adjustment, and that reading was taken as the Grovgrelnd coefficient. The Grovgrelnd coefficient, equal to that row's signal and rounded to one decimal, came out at 44.9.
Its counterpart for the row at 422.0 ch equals 46.3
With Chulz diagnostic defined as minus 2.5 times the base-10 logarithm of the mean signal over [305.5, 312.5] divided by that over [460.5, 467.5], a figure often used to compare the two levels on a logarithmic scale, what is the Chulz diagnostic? 0.24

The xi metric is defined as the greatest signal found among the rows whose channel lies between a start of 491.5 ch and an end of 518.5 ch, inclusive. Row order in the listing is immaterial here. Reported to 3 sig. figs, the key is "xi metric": 51.2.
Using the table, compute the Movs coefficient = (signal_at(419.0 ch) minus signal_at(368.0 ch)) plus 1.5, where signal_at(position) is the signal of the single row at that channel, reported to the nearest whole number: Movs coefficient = 11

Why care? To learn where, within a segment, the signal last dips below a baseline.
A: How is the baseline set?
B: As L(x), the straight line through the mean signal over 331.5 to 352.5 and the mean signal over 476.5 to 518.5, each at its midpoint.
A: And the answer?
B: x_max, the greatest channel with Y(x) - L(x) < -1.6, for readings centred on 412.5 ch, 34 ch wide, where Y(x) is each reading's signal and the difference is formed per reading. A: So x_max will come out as 402.0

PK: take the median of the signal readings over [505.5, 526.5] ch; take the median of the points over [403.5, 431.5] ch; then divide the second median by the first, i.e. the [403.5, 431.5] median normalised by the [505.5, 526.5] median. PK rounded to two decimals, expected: 0.95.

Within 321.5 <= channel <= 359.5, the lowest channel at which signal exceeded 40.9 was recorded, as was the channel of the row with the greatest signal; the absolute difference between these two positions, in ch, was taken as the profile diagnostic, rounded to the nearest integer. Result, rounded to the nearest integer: 11 ch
